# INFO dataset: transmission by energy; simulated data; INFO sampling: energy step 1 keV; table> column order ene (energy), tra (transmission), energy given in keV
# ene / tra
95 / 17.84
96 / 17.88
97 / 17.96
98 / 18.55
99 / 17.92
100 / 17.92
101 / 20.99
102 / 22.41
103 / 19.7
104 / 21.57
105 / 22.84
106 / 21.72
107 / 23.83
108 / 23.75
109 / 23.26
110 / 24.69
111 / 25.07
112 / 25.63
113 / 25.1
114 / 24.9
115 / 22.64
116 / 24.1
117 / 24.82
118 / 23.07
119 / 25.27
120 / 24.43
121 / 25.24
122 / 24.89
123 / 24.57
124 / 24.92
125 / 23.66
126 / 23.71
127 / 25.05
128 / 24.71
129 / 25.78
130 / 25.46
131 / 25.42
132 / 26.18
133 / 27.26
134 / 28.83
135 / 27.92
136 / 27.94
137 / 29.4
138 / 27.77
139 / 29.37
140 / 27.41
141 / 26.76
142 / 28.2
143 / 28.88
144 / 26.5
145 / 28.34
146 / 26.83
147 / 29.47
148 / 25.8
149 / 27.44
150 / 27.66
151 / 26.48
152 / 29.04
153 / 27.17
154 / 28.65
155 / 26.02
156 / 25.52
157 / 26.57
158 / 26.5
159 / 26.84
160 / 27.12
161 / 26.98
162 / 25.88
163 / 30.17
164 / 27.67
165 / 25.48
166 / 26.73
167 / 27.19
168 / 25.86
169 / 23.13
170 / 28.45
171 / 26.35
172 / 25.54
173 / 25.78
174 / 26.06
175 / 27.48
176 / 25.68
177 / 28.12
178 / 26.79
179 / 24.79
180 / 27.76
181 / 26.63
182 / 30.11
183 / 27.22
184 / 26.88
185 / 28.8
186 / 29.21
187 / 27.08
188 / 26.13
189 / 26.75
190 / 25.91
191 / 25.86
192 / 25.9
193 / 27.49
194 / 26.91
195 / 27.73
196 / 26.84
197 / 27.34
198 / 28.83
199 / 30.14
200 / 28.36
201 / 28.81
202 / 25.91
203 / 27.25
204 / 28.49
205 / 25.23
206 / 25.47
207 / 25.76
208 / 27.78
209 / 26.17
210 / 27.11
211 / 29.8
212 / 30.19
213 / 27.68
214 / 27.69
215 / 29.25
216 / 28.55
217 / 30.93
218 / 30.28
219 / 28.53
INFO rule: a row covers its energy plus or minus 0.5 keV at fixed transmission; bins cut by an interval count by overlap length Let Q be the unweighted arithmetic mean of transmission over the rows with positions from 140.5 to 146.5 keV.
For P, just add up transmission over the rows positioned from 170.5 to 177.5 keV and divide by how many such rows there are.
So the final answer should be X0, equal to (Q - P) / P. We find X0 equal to 0.04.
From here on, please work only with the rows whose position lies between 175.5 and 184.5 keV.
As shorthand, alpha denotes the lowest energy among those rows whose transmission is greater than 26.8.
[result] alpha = 177 keV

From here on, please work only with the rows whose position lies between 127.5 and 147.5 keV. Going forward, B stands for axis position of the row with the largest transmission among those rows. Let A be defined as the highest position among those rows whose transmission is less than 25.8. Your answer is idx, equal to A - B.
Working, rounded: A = 131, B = 147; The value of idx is -16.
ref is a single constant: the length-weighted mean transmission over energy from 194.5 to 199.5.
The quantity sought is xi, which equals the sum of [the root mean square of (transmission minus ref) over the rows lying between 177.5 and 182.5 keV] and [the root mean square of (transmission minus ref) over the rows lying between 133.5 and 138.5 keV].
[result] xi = 2.6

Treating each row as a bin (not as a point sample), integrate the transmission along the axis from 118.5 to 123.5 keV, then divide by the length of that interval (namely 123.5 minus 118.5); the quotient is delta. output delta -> 24.9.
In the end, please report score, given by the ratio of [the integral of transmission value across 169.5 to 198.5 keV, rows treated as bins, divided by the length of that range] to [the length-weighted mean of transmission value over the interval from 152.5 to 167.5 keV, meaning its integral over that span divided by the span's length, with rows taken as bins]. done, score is 1.00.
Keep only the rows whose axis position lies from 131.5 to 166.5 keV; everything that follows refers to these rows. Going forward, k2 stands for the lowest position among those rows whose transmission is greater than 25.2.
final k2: 132 keV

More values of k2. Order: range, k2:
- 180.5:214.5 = 181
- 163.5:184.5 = 164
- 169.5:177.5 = 170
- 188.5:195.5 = 189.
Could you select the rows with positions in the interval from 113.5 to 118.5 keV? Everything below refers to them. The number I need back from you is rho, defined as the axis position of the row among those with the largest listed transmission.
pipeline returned 114 keV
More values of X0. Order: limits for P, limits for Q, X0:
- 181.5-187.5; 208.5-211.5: -0.02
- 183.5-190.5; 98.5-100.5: -0.34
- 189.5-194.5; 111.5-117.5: -0.07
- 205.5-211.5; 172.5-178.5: -0.01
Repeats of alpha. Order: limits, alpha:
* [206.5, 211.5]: 208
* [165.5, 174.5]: 167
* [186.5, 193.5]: 187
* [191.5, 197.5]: 193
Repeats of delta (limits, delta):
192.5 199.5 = 27.9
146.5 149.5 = 27.6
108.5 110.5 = 24.0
